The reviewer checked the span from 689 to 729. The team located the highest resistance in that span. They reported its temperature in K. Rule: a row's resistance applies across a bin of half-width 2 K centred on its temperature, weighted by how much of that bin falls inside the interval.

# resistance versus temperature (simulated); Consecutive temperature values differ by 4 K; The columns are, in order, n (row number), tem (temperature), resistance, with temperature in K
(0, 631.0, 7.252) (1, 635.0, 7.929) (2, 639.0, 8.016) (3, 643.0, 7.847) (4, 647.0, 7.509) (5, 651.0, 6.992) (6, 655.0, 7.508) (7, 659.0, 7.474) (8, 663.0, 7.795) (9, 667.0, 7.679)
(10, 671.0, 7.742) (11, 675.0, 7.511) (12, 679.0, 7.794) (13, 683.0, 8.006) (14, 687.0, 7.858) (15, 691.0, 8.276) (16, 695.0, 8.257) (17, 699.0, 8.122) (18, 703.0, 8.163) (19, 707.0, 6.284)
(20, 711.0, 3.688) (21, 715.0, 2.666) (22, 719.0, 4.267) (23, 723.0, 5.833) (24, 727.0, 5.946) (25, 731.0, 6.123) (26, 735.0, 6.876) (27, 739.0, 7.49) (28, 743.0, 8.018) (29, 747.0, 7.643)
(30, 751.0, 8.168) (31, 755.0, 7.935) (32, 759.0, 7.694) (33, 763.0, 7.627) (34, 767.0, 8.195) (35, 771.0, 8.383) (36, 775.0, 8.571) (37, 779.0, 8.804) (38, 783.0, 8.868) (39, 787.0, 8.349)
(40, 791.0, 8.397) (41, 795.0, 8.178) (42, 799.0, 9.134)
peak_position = 691.0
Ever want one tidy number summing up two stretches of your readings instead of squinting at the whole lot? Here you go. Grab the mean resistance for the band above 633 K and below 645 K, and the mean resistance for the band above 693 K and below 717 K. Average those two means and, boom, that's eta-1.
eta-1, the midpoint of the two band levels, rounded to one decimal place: 7.1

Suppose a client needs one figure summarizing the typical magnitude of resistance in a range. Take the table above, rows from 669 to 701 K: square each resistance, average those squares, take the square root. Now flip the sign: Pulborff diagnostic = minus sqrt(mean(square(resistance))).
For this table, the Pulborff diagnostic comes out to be -7.9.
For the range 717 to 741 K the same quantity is -6.2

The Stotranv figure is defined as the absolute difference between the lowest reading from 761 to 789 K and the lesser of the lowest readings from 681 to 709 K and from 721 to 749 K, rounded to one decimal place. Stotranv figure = 1.8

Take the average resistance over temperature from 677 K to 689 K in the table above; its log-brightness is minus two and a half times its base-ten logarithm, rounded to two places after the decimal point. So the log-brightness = -2.24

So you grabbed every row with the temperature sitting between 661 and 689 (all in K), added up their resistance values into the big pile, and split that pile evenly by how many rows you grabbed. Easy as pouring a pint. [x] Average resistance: 7.8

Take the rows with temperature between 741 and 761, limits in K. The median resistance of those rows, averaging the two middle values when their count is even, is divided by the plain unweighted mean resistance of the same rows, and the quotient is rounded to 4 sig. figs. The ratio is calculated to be 1.005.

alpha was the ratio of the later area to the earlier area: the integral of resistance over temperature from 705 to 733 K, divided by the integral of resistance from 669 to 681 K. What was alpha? 1.51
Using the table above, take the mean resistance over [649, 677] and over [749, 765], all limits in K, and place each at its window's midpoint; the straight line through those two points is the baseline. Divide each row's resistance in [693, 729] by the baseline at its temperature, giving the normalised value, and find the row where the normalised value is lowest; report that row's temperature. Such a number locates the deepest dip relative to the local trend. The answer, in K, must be 715.0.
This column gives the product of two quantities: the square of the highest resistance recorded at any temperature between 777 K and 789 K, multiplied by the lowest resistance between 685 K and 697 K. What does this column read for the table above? 618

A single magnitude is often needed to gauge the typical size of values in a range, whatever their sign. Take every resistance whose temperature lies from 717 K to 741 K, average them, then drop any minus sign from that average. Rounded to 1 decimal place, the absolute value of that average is 6.1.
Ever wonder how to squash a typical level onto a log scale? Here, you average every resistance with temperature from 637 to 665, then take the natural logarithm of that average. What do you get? 2.03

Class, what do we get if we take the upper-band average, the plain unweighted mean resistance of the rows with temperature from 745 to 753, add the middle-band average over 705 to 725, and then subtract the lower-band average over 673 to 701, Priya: 4.5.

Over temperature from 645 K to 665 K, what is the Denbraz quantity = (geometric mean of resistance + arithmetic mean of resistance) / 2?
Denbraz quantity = 7.5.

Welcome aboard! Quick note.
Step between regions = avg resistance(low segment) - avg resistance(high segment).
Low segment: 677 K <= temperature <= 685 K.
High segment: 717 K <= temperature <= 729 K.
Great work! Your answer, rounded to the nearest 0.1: 2.6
